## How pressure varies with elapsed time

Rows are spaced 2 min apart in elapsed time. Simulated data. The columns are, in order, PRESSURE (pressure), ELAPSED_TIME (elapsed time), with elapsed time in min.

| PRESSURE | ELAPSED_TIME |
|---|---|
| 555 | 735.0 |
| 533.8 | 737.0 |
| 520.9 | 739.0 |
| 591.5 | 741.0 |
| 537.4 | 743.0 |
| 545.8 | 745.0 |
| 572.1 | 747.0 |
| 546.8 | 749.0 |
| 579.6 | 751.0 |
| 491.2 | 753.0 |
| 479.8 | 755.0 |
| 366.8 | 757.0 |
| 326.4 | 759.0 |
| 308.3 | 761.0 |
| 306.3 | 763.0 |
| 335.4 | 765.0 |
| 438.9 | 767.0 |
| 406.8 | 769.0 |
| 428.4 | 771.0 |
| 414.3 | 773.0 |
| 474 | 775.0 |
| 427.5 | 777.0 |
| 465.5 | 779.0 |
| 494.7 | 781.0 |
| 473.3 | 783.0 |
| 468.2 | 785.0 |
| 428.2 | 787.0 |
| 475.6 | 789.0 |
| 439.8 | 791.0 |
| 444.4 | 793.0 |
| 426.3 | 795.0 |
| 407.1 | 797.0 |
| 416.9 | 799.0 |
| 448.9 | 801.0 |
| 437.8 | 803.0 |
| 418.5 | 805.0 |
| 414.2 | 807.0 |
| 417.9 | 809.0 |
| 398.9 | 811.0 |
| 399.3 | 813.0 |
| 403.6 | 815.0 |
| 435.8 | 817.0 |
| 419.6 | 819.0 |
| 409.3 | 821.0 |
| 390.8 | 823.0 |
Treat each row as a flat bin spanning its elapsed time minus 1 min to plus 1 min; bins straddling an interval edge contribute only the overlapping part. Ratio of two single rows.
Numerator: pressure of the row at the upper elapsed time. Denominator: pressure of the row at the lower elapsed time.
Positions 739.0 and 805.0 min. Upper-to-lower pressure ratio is 0.80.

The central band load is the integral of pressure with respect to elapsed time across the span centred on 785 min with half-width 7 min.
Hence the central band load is 6491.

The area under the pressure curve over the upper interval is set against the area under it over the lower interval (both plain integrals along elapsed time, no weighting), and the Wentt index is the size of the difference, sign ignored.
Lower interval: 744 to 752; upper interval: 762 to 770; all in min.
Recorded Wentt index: 1514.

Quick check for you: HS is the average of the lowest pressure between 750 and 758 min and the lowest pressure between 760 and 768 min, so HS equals 337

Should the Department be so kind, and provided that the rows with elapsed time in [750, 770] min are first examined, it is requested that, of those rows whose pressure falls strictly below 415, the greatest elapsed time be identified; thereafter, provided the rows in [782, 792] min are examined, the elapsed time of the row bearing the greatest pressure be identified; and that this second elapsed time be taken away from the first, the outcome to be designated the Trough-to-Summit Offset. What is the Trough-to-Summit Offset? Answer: -20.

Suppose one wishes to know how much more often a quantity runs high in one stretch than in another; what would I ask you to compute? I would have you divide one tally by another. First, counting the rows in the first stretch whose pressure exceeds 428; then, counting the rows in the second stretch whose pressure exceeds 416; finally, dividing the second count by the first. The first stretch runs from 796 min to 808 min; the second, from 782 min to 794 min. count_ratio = 3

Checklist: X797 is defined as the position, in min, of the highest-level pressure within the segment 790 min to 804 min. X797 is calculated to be 801.0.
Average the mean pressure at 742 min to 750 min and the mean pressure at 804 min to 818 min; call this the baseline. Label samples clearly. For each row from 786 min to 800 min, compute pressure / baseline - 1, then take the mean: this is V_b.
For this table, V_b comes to -0.10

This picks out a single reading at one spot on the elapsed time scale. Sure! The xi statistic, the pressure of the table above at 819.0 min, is 419.6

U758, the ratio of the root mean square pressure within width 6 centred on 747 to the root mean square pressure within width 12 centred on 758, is 1.43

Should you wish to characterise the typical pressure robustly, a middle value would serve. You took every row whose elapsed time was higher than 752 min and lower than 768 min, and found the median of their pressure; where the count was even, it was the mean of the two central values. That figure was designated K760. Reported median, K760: 351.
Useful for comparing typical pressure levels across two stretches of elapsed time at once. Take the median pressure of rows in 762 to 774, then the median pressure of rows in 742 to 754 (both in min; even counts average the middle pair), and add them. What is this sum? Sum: 957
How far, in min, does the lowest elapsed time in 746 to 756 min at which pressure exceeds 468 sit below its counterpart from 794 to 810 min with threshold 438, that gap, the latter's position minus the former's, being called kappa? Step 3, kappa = 54 min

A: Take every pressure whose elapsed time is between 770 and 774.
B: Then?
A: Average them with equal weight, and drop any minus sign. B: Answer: 421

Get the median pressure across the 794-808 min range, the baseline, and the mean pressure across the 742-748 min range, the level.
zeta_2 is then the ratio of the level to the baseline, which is 1.32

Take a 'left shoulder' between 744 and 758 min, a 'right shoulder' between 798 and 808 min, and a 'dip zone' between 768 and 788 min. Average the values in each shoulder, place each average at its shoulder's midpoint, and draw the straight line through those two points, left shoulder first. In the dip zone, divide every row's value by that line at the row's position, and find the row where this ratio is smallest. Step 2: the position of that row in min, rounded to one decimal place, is 769.0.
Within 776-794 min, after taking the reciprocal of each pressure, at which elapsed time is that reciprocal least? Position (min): 781.0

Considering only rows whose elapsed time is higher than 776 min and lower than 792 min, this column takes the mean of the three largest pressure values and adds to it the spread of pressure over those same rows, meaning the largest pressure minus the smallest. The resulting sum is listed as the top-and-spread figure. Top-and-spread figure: 548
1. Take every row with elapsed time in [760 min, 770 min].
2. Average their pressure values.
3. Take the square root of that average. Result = 19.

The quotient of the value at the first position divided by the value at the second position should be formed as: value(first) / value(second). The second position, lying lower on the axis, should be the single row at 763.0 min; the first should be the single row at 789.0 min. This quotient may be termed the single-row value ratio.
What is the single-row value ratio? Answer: 1.55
